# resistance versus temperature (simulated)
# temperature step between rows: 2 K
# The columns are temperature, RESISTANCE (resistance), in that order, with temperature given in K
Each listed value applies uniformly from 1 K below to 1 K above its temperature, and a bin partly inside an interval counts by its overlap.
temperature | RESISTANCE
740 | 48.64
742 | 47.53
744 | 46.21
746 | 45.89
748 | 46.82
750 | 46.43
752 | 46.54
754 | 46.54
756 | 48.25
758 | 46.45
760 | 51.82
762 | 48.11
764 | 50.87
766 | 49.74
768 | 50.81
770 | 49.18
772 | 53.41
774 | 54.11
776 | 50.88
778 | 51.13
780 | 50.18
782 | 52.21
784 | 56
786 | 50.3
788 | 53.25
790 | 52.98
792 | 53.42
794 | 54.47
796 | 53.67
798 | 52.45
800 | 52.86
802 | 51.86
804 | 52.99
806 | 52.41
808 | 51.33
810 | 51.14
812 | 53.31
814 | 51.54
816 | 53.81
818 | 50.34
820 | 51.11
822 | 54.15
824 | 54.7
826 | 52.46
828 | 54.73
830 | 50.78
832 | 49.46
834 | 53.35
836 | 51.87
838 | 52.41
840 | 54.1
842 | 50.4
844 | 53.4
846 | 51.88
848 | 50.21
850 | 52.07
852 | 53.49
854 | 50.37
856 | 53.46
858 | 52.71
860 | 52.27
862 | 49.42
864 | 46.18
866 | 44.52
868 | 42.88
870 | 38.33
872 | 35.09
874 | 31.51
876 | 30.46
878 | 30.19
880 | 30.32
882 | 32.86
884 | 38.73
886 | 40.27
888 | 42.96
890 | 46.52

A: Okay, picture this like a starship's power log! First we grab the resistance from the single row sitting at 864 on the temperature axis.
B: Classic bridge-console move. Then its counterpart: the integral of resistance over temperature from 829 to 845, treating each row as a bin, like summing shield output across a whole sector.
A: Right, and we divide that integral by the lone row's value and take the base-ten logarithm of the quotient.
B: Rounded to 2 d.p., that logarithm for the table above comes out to 1.26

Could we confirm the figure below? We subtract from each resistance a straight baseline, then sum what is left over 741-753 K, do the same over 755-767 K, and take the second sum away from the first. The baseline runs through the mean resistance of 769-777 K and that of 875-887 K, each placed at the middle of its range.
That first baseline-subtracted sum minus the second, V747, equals -30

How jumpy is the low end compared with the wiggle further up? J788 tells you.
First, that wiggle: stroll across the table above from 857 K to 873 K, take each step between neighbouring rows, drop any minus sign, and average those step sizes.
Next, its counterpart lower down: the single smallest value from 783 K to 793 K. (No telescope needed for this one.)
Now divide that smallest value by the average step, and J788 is 20.0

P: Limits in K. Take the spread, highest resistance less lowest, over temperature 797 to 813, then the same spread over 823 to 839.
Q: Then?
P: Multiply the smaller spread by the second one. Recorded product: 11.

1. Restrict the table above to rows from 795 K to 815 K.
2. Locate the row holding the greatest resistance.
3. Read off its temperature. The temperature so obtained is 796 K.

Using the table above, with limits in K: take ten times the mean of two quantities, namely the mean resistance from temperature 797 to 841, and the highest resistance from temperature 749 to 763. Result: 521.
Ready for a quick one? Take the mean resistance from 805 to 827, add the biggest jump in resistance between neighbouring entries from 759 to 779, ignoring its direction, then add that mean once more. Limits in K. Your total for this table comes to 109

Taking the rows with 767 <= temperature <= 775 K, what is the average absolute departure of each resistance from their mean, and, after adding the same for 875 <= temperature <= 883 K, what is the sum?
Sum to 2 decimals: 2.83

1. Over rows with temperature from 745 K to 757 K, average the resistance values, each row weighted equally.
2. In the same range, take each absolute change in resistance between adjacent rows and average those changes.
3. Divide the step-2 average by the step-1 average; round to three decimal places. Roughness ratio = 0.013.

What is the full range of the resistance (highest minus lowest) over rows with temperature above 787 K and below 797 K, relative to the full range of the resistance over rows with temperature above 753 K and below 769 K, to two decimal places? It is 0.28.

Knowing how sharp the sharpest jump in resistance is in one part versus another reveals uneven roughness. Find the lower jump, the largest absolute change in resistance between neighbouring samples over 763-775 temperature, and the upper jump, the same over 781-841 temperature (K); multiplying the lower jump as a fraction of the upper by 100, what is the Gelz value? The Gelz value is 74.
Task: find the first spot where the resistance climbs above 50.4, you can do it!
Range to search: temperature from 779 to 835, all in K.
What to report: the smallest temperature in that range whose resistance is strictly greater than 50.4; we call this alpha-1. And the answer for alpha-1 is 782 K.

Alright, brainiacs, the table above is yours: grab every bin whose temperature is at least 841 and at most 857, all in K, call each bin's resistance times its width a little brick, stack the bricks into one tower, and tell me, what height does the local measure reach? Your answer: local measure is 831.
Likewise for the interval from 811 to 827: 843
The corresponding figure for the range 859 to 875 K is 680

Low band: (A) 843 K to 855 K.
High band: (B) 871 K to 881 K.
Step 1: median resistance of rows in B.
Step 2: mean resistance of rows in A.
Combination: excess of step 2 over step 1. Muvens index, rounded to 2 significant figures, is 21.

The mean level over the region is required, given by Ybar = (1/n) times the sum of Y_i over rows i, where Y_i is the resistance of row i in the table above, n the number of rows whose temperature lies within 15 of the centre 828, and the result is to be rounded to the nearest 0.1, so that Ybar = 52.3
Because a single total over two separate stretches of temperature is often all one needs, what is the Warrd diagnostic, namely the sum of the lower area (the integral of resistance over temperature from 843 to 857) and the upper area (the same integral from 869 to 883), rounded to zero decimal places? 1187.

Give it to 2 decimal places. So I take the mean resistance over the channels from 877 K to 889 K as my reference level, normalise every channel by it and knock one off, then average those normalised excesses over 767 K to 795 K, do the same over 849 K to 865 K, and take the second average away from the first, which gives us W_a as 0.03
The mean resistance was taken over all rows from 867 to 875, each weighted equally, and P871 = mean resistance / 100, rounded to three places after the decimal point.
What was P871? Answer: 0.370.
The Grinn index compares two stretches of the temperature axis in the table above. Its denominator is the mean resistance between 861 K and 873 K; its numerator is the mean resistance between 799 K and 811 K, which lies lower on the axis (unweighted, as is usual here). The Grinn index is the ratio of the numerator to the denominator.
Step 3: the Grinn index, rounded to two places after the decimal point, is 1.22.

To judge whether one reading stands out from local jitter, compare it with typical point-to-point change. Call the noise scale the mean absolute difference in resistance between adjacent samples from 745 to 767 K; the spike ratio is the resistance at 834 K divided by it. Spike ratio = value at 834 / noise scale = 30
